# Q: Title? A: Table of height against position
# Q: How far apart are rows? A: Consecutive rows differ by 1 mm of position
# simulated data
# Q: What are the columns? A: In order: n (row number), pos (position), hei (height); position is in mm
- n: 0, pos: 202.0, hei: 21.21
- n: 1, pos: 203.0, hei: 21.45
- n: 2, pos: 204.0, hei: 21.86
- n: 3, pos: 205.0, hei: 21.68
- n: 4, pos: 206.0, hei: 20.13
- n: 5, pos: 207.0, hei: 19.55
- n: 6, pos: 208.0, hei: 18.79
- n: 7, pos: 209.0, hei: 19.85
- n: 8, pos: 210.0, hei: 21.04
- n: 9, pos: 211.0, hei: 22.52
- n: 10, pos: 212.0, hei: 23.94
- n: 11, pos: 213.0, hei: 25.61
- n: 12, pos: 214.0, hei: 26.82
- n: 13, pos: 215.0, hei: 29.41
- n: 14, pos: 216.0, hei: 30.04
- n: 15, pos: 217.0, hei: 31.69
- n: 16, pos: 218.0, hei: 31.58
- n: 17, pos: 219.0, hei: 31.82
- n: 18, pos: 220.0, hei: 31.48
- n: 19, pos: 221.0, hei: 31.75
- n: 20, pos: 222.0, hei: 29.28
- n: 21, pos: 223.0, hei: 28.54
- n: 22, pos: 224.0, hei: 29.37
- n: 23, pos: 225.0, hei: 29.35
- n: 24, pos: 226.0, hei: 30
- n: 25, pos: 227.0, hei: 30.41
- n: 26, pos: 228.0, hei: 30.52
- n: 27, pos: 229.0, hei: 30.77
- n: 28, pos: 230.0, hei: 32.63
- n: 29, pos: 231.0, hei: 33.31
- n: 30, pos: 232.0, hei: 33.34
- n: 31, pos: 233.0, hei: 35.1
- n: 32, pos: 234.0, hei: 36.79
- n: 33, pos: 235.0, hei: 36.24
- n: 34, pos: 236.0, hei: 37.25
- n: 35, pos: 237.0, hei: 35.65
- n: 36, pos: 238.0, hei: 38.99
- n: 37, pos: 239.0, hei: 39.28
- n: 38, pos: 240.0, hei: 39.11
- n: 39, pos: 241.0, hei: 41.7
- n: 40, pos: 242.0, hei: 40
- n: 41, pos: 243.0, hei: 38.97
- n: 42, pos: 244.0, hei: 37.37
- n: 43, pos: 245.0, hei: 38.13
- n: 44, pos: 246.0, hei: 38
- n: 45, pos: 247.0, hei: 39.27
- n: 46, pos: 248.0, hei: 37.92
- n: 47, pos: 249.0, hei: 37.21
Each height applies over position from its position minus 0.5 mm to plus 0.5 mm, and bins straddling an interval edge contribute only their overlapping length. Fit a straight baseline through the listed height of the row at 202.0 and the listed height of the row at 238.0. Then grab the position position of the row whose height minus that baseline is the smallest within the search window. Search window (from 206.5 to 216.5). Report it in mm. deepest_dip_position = 208.0 mm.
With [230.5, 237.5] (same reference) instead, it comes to 237.0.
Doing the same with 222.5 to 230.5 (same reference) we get 229.0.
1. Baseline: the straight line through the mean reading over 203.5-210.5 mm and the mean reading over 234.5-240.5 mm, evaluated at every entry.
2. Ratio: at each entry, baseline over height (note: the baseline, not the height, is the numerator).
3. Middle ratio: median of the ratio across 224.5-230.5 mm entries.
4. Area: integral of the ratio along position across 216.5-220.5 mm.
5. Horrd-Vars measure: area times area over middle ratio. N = 11.1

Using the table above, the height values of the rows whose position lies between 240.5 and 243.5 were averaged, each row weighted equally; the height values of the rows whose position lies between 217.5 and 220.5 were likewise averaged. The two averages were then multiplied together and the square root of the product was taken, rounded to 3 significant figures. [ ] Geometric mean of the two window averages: 35.7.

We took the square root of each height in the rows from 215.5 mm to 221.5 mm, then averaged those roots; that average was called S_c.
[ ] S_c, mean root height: 5.6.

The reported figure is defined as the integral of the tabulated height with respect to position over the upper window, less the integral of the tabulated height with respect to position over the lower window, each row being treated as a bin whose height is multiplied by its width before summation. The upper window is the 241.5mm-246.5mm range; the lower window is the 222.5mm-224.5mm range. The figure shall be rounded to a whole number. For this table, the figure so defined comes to 135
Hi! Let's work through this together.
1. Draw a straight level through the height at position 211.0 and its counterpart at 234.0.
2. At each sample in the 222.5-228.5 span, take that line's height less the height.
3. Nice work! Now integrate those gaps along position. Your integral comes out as 11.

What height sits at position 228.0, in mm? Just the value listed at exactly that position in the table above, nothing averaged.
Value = 30.52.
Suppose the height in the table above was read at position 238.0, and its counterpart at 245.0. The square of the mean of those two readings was 1487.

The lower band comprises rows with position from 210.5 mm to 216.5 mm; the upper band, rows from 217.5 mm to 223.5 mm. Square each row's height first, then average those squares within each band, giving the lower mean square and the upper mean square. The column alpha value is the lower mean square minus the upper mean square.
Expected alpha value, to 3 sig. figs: -243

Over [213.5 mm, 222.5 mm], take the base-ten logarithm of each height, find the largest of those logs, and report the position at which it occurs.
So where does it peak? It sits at 219.0 mm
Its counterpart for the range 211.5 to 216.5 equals 216.0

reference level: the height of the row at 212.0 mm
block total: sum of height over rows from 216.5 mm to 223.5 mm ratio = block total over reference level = 9.0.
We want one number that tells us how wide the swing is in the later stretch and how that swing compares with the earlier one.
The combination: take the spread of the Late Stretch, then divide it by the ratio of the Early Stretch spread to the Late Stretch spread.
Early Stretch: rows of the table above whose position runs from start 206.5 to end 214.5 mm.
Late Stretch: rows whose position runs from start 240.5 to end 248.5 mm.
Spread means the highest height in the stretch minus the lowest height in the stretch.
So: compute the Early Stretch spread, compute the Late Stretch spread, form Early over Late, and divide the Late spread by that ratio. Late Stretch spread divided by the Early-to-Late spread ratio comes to 2.3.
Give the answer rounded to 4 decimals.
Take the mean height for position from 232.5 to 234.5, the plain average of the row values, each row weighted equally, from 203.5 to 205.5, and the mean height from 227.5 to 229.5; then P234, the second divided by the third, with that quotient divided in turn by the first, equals 0.0198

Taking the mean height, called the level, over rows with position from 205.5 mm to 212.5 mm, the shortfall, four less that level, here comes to -17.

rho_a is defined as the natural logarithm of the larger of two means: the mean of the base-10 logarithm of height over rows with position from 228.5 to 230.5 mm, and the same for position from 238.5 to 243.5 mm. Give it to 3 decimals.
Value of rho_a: 0.470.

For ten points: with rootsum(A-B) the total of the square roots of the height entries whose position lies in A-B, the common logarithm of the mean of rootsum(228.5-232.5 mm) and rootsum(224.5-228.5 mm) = 1.35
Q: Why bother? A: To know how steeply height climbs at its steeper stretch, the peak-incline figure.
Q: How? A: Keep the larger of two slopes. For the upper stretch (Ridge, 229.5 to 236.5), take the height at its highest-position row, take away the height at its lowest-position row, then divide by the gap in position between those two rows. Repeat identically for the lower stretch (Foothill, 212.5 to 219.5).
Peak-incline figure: 1.0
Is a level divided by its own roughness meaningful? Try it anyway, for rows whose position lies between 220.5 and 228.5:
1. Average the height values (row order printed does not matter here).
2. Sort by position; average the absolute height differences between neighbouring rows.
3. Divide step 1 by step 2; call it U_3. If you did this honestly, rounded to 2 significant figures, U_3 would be 40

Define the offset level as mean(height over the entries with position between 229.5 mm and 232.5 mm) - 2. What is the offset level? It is 31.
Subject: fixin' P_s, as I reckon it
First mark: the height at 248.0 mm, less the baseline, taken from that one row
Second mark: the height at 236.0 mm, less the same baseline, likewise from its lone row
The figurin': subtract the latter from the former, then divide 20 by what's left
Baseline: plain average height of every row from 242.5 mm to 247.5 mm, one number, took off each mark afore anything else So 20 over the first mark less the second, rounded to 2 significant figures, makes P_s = 30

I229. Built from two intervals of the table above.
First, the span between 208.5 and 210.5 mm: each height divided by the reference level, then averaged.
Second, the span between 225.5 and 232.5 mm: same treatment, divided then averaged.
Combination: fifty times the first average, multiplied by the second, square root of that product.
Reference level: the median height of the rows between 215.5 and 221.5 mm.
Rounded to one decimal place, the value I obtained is 5.7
